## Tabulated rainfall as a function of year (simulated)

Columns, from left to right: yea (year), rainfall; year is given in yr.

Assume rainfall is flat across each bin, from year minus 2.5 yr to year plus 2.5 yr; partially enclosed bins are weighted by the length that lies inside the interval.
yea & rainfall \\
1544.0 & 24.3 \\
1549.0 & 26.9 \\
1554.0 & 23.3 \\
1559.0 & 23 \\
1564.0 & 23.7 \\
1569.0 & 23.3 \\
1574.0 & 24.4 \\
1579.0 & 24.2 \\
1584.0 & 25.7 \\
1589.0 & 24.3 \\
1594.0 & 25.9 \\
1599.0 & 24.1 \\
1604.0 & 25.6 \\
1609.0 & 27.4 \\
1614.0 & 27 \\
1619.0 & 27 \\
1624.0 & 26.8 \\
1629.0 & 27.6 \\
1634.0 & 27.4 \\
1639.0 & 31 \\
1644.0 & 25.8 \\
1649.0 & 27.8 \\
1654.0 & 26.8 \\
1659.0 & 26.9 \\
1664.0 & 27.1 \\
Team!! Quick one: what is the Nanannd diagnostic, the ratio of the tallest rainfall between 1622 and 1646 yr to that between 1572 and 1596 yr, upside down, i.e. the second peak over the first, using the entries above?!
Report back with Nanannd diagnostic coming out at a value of 0.84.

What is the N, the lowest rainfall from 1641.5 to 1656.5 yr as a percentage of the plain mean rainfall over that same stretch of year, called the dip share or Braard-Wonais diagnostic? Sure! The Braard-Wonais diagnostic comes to 96.3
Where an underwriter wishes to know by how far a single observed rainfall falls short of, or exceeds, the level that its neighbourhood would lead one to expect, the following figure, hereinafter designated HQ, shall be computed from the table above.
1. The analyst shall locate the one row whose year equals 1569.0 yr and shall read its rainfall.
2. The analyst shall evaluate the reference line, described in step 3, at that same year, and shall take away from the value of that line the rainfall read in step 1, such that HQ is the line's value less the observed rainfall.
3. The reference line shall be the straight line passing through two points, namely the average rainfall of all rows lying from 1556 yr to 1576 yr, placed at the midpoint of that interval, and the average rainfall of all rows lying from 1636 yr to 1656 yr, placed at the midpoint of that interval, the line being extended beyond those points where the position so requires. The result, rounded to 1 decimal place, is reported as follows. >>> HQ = 0.4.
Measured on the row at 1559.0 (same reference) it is 0.2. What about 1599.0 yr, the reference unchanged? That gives 1.2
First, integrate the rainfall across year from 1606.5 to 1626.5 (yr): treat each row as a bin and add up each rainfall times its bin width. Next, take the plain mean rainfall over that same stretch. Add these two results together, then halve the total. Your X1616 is 284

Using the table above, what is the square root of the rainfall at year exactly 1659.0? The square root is 5.19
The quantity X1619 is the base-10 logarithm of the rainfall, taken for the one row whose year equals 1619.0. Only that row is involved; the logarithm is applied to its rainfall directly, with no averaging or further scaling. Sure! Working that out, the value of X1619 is 1.431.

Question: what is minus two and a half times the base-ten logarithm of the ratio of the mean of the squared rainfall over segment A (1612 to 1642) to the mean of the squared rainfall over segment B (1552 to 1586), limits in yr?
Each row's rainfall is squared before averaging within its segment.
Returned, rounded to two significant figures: -0.33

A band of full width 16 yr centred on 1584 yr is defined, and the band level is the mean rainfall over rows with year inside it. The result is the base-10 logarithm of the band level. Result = 1.39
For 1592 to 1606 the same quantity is 1.40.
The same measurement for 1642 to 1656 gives 1.43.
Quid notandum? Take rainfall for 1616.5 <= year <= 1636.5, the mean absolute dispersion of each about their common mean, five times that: 1.5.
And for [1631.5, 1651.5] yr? 7.5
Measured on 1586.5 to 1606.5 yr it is 3.9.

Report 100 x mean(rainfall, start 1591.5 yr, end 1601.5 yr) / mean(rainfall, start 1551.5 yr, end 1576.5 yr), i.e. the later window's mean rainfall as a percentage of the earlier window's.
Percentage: 106.2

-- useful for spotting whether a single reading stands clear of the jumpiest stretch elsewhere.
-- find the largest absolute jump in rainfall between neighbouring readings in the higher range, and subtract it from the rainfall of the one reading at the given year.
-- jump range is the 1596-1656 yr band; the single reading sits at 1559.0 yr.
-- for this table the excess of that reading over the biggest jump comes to 17.8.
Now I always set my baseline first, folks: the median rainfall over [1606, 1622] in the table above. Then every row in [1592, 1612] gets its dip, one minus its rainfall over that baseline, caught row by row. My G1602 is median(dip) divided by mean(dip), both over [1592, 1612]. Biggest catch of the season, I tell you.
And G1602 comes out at 1.0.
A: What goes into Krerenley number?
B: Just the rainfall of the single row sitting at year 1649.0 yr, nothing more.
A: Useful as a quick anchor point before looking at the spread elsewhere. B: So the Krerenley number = 27.8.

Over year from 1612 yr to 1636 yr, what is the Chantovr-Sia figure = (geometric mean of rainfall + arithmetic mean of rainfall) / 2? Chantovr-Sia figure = 27.2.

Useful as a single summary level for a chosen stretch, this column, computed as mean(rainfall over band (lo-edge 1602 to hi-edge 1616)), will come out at 26.7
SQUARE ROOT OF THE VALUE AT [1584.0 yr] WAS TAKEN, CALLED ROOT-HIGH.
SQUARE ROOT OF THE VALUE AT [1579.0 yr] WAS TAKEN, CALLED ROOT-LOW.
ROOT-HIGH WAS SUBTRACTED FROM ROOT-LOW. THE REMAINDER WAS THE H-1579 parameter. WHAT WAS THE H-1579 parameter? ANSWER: -0.15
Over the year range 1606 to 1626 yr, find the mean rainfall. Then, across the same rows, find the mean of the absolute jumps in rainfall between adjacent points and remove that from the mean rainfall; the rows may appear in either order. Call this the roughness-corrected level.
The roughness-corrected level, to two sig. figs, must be 27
